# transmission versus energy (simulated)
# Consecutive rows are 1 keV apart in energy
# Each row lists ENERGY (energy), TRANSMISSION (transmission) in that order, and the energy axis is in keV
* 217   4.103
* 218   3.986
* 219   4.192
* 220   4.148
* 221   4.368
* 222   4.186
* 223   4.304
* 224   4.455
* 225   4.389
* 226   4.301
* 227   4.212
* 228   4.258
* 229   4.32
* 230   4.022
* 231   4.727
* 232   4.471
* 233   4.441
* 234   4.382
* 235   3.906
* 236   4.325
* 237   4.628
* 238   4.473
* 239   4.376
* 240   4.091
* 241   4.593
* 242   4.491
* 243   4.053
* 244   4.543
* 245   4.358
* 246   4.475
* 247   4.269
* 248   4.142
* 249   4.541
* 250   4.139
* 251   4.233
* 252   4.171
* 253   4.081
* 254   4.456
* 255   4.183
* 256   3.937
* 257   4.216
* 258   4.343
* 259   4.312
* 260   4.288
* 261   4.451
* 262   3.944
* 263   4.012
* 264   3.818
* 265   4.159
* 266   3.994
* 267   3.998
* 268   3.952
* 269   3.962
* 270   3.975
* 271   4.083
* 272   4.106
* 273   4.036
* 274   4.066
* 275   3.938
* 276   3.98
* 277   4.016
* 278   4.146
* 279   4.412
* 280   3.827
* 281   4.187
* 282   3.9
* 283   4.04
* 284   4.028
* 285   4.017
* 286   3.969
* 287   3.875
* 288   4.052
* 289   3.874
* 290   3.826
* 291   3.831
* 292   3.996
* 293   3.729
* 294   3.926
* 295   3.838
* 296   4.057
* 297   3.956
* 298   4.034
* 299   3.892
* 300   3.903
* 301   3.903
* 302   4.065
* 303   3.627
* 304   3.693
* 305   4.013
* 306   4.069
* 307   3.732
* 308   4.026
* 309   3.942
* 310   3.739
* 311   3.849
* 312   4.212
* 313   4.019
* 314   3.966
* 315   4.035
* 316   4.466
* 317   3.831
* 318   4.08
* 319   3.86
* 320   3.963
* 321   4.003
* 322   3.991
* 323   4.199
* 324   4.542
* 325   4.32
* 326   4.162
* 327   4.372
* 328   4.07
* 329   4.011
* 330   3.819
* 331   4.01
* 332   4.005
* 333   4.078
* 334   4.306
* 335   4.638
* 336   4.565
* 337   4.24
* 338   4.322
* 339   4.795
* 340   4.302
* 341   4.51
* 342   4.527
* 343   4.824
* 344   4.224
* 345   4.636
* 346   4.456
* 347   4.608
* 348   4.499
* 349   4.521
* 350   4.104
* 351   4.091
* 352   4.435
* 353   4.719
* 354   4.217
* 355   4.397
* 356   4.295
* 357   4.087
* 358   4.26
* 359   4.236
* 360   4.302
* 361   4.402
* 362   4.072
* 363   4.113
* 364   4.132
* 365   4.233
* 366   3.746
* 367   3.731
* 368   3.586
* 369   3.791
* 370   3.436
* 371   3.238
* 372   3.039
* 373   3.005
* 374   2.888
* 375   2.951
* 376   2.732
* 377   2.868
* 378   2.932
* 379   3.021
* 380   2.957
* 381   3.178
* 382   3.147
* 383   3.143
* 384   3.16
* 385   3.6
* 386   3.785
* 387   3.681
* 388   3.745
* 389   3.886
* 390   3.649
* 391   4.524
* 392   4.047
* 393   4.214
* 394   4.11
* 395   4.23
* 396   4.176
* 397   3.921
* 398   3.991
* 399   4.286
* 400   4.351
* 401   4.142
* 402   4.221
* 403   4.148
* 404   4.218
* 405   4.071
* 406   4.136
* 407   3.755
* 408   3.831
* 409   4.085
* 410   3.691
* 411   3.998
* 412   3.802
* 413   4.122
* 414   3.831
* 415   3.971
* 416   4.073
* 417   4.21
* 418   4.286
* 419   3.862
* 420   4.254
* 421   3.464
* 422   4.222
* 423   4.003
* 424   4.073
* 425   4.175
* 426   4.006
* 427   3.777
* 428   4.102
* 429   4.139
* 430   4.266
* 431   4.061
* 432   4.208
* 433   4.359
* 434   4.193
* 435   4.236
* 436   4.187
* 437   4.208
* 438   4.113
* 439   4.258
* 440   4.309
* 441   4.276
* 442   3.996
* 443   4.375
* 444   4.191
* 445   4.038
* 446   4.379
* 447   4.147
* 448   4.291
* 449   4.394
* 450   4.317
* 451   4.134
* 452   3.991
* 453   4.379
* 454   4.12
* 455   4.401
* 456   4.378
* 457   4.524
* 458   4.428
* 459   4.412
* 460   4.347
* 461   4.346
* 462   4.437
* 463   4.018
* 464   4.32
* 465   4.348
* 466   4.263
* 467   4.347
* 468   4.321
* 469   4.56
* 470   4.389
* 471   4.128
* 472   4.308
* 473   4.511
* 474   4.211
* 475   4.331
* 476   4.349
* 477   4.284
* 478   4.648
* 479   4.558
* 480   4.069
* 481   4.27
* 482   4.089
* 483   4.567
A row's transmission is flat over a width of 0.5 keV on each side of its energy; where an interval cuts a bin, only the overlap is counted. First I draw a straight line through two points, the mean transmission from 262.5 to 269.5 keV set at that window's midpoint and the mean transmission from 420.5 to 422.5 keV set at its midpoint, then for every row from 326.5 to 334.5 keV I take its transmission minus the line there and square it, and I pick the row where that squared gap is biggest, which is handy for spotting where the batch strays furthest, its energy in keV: 327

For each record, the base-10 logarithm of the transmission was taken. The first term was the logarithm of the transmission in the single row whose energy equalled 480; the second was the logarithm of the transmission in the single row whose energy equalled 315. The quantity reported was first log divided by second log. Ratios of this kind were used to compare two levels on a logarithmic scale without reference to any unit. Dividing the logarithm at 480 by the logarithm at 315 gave 1.01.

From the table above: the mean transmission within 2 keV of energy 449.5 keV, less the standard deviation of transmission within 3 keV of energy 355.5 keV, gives 4.1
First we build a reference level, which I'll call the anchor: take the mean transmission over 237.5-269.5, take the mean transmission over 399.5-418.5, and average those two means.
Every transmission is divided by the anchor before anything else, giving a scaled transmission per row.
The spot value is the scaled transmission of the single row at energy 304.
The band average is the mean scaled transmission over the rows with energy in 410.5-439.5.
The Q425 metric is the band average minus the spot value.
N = 0.09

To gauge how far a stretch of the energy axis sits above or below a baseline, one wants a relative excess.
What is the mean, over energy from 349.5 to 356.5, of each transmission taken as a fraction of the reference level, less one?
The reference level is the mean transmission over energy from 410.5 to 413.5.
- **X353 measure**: 0.088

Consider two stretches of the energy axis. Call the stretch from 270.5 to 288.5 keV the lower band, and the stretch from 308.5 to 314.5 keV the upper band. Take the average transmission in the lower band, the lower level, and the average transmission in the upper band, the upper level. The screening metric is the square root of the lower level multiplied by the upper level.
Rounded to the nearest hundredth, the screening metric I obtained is 4.00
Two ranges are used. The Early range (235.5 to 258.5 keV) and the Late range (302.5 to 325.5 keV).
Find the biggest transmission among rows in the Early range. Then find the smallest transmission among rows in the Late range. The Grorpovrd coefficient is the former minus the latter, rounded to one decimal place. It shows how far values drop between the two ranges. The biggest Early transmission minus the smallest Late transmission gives 1.0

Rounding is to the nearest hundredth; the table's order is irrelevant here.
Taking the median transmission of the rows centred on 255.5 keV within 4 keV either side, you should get 4.20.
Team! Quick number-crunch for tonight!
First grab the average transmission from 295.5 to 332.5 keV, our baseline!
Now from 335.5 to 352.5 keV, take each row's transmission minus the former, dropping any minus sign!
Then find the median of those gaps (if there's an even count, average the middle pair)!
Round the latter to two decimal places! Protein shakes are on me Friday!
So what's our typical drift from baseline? 0.49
